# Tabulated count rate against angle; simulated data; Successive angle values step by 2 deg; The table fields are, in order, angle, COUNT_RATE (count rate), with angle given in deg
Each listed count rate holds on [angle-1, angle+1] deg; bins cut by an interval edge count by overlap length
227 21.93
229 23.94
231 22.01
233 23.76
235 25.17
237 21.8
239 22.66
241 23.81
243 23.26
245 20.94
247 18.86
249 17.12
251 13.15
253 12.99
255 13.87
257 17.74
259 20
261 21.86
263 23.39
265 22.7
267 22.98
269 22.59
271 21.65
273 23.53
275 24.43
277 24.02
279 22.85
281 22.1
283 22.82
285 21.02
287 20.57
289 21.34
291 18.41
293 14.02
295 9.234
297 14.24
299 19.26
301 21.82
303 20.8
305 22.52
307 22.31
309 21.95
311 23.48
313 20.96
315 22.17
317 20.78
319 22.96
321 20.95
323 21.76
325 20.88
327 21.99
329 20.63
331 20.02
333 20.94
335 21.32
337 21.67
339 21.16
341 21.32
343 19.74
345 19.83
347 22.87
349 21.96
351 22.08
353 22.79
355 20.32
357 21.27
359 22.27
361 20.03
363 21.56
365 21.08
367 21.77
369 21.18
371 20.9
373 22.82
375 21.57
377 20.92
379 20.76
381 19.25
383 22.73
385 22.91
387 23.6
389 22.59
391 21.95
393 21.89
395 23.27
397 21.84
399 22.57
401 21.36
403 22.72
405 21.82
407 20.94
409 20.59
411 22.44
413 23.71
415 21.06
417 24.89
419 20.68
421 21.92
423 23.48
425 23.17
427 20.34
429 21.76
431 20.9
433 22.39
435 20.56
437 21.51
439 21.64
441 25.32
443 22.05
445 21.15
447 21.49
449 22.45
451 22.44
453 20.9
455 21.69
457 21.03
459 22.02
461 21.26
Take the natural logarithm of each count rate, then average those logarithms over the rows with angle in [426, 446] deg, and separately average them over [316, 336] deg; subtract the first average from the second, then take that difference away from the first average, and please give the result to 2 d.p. 3.10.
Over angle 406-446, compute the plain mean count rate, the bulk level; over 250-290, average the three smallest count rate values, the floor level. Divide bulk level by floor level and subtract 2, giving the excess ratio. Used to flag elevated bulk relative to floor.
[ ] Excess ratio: -0.35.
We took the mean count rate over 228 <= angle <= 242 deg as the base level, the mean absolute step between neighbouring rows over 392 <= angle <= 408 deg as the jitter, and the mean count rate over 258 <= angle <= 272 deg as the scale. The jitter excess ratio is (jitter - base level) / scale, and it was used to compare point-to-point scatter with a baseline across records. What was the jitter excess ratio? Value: -1.00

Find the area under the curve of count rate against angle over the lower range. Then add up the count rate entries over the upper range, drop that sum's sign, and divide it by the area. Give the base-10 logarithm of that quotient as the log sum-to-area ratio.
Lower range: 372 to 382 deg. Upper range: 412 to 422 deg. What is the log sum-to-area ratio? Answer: -0.273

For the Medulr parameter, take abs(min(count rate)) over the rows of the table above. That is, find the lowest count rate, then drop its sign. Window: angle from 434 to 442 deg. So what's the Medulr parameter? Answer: 20.6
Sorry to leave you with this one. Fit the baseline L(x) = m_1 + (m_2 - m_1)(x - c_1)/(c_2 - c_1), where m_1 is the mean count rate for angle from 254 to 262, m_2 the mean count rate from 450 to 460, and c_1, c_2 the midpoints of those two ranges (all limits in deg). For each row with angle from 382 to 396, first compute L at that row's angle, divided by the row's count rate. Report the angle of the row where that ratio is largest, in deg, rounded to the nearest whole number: 393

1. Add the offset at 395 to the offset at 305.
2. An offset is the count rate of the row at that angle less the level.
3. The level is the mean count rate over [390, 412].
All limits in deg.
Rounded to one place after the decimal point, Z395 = 1.9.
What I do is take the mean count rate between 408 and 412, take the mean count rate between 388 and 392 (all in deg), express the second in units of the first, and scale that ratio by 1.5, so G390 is 1.55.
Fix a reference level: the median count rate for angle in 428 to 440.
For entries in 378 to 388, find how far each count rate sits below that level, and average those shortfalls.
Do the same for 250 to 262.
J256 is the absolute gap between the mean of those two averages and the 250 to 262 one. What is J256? 2.62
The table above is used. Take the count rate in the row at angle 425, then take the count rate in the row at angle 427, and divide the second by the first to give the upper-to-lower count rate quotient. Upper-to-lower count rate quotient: 0.88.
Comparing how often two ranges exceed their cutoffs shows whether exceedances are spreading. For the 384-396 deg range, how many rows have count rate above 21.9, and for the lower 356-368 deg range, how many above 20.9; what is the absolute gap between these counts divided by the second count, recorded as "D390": 0.0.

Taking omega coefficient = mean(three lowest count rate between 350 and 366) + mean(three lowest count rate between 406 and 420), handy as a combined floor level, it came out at 41.2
